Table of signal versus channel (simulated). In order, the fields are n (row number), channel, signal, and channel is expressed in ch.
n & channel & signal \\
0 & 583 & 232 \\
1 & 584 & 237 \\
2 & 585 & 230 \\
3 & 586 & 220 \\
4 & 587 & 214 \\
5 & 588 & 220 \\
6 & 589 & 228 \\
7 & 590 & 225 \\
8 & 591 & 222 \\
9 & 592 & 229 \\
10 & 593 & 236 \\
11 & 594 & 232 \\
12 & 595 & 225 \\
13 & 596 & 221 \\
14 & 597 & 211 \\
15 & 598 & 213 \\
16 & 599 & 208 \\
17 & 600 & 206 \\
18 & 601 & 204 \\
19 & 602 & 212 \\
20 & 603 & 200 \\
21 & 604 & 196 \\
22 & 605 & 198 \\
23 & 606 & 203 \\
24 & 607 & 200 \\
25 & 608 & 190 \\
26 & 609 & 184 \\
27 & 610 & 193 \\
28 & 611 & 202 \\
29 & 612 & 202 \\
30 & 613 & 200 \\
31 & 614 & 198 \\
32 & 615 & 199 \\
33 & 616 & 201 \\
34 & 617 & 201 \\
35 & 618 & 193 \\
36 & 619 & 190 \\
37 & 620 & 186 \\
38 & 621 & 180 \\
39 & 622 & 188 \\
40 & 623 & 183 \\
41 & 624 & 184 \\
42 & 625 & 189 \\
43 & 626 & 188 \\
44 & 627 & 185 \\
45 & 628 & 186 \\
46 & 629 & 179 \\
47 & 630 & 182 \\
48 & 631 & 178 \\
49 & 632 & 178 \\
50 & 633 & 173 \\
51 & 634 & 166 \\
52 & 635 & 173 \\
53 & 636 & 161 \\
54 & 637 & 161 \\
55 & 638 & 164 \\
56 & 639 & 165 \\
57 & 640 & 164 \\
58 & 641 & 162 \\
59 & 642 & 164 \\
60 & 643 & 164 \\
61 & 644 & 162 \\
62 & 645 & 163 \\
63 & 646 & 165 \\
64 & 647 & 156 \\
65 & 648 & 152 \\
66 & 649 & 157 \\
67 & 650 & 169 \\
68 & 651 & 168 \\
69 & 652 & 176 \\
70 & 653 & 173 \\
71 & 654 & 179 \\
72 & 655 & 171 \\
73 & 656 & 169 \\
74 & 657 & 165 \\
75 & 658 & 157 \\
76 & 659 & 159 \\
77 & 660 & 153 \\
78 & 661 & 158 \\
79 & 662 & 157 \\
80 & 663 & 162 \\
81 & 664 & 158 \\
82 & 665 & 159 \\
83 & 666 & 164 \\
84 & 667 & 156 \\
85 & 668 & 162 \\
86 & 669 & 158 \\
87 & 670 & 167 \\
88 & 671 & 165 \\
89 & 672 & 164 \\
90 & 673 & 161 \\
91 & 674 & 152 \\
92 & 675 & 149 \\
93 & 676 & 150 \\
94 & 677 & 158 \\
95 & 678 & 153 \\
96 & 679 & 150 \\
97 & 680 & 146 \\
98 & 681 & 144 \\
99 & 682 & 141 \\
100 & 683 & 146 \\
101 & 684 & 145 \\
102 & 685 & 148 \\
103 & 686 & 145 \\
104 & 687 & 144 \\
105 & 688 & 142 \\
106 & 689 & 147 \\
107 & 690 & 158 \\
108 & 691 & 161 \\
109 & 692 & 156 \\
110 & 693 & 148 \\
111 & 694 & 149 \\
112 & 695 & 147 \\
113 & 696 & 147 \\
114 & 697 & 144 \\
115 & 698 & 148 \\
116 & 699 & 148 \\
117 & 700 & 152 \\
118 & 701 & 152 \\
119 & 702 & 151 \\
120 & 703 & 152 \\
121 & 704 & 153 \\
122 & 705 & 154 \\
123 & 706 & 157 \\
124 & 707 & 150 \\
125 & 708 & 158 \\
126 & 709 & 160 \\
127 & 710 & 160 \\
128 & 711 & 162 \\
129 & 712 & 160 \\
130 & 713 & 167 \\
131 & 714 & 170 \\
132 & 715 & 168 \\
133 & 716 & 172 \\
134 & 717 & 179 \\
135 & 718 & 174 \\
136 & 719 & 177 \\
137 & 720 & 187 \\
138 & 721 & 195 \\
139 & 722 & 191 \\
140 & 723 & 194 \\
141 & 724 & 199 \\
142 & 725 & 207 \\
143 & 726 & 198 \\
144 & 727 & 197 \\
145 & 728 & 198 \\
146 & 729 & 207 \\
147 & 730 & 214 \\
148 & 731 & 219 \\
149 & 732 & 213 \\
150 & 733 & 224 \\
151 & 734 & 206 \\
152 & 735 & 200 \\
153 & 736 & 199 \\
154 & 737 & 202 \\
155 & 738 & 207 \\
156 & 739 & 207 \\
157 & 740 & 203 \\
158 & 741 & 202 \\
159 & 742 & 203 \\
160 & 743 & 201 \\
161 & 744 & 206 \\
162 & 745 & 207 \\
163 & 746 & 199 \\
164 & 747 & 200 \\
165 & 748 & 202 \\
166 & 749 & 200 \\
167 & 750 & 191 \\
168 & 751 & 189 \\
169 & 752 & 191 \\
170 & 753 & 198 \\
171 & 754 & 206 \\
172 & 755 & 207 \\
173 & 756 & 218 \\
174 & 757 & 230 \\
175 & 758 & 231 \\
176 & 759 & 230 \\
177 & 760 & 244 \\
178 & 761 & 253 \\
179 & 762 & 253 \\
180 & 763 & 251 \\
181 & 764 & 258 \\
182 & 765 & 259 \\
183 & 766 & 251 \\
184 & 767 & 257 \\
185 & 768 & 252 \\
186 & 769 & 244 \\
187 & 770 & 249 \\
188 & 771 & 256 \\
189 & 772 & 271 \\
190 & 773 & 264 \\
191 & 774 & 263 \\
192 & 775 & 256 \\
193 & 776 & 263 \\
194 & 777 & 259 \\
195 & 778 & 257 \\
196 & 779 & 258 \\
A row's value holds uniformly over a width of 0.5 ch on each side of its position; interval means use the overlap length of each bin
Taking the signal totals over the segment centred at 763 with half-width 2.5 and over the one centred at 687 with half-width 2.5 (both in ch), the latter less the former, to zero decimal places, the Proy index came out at -548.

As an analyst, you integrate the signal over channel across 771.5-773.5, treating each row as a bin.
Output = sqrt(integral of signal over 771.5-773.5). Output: 23.1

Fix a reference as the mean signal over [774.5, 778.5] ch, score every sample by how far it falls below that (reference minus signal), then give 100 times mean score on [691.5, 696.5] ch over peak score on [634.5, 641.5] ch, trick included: 112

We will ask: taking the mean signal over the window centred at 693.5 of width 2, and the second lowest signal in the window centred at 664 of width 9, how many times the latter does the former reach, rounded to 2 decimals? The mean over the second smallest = 0.95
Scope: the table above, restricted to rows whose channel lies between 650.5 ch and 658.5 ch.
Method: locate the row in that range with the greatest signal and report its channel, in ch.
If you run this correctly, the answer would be 654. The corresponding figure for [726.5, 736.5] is 733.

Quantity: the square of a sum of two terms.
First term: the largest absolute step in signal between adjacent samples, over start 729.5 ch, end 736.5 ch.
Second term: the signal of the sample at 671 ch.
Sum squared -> 33489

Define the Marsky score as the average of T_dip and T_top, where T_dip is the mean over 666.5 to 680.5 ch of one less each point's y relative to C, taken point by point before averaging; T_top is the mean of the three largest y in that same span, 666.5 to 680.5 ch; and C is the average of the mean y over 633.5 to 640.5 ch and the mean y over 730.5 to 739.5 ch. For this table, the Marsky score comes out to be 83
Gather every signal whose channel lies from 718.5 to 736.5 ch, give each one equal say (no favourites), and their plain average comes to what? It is 201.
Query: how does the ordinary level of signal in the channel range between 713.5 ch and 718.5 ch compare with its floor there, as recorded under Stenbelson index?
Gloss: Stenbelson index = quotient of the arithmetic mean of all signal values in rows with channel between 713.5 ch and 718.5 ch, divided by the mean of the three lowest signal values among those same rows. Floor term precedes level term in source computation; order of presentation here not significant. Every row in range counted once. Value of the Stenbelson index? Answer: 1.02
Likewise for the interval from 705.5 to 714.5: 1.04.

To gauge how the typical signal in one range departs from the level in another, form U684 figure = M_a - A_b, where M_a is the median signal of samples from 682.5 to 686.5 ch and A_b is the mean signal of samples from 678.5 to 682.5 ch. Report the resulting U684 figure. 0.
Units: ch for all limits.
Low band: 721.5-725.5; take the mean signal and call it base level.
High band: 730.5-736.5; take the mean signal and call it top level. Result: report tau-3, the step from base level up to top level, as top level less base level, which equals 12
